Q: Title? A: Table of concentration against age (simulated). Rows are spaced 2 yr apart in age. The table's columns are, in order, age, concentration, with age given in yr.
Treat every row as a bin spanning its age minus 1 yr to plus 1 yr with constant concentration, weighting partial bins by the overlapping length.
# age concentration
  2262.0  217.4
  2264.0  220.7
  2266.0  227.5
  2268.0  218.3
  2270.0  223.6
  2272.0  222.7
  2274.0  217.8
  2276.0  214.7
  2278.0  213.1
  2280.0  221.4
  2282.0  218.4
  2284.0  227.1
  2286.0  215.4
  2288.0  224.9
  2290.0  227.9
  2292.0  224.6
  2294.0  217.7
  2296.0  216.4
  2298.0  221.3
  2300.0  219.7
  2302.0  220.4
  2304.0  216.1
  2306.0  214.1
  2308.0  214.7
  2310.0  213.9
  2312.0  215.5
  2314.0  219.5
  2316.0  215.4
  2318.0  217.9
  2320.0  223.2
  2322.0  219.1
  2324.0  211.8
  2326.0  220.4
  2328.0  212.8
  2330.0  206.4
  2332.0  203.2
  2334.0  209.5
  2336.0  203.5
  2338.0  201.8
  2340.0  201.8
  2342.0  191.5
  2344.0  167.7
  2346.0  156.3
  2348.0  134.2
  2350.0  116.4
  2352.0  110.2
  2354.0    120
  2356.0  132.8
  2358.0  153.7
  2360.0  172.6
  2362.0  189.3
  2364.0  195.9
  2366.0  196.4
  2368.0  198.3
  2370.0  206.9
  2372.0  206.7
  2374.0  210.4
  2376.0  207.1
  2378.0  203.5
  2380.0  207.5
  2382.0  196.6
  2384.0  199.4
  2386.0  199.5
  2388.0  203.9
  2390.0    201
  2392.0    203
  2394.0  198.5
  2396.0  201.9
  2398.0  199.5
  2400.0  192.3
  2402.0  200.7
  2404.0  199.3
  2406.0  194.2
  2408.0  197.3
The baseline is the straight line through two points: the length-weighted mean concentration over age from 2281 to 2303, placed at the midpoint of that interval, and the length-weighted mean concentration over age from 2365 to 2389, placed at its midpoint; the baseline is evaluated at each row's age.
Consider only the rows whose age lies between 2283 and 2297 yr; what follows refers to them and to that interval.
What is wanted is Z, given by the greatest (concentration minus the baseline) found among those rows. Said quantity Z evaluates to 6.2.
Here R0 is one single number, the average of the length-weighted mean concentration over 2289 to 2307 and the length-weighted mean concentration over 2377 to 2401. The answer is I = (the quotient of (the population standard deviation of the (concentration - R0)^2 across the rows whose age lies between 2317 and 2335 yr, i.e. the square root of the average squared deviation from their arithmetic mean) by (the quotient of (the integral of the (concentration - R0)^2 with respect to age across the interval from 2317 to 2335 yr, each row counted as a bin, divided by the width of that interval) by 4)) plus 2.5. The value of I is 6.5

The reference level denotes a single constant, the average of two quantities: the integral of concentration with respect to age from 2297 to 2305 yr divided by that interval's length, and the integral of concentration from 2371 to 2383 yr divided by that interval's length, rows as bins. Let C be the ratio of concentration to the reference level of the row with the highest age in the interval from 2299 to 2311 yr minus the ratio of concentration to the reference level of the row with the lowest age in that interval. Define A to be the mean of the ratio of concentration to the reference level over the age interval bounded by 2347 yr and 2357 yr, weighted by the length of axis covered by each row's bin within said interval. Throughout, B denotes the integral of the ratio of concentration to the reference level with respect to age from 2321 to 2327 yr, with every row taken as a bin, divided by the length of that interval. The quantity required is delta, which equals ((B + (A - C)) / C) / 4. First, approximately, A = 0.58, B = 1.02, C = -0.027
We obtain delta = -15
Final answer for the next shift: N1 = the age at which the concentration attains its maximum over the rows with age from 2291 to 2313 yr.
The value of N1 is 2292.0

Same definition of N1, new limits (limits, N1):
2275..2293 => 2290.0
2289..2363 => 2290.0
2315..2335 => 2320.0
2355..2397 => 2374.0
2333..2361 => 2334.0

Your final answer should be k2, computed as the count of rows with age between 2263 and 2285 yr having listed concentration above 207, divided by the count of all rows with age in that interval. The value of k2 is 1.00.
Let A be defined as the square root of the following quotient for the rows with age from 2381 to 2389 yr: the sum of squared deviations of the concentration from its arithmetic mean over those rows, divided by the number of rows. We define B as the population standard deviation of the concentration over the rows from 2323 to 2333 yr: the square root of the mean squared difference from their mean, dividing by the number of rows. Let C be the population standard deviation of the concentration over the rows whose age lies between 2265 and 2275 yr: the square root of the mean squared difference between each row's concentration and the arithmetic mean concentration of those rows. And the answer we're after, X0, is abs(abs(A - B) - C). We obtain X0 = 0.3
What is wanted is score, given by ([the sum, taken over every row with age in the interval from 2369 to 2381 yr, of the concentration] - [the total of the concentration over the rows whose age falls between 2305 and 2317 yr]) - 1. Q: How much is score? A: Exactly -52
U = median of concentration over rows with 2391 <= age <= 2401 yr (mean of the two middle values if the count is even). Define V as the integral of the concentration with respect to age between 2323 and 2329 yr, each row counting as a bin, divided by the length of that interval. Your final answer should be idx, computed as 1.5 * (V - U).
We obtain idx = 23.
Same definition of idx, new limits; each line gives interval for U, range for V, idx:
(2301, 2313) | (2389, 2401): -24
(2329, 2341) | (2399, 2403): -10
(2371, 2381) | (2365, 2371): -10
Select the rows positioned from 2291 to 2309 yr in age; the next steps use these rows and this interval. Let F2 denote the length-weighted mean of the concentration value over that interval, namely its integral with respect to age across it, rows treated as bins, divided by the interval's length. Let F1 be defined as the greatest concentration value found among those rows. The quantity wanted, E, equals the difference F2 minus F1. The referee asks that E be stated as -6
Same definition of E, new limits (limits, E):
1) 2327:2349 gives -23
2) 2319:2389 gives -35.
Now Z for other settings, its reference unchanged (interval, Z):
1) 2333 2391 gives 6.7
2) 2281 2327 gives 8.0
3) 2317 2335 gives 8.0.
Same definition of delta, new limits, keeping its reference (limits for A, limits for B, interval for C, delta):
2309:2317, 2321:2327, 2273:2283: 180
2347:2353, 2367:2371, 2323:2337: -10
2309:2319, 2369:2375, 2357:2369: 2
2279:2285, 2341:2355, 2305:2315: 17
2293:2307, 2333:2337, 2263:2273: 53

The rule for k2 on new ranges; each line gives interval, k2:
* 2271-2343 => 0.83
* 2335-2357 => 0.00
